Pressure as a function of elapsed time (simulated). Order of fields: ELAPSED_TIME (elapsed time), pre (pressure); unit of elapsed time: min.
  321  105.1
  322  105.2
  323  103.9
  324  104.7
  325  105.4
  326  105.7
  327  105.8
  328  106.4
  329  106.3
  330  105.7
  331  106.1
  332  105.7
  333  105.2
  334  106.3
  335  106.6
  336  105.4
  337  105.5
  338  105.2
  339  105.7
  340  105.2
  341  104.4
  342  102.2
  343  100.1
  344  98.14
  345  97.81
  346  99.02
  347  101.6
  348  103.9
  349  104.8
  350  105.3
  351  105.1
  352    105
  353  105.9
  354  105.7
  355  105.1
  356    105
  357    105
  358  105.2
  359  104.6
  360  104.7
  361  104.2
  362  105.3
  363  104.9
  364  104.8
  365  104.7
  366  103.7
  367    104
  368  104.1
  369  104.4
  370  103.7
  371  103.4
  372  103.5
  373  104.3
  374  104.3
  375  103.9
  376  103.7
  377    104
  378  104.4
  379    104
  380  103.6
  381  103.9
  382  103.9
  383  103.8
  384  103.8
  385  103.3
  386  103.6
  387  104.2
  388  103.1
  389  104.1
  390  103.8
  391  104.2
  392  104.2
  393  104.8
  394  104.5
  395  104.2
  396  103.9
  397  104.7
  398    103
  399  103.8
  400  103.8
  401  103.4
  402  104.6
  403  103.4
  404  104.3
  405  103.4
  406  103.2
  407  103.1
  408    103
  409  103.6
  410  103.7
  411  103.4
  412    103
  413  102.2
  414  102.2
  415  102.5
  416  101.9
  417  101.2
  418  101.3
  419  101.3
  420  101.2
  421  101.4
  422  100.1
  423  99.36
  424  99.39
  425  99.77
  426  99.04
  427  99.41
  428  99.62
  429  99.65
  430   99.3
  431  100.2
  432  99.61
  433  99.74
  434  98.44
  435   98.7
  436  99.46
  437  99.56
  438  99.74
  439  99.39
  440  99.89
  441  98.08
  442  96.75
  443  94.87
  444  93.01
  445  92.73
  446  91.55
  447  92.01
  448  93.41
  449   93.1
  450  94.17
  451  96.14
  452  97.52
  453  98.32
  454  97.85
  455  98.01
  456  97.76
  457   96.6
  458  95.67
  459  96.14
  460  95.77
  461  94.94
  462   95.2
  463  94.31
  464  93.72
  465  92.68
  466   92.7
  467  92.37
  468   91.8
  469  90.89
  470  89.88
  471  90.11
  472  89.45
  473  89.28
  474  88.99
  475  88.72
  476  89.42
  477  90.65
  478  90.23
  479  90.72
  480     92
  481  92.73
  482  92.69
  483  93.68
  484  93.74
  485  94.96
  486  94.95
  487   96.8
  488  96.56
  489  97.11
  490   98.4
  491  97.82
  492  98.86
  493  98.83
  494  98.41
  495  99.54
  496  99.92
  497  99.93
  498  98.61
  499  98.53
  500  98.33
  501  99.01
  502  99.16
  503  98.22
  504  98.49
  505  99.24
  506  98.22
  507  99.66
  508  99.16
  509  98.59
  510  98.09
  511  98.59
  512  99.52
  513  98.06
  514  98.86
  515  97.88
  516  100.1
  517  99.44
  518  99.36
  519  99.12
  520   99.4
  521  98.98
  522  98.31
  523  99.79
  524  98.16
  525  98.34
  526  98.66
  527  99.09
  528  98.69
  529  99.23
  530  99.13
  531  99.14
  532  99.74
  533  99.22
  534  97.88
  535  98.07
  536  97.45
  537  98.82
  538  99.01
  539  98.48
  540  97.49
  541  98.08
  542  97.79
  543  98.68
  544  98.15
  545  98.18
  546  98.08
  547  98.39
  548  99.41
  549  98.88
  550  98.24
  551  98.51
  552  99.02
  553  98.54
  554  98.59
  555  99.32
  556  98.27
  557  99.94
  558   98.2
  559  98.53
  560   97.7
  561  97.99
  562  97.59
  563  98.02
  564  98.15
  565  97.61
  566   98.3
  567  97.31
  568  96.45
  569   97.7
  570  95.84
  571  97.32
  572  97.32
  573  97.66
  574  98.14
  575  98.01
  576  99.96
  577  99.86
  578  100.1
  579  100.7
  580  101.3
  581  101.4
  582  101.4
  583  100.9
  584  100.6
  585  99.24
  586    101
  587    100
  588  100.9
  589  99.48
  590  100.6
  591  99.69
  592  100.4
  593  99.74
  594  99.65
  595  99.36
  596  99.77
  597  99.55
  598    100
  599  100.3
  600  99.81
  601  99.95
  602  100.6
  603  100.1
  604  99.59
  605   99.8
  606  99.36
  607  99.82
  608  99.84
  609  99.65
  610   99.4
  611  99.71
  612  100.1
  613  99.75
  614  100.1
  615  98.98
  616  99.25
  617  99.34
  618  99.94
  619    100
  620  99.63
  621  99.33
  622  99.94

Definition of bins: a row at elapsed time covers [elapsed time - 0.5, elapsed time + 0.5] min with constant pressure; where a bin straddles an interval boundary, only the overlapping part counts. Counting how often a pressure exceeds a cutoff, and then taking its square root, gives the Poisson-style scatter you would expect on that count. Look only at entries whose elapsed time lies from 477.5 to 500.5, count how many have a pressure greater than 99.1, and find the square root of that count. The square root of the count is 1.7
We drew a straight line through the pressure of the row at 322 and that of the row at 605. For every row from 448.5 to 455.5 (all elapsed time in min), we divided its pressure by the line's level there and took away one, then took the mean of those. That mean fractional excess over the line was -0.061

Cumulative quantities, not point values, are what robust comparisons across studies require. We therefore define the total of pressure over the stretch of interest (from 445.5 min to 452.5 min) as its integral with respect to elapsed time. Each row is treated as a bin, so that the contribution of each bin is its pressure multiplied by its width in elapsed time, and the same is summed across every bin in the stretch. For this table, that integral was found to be 658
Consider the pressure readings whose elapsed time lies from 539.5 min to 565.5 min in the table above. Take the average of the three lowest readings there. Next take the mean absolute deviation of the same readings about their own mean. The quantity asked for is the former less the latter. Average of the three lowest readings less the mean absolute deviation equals 97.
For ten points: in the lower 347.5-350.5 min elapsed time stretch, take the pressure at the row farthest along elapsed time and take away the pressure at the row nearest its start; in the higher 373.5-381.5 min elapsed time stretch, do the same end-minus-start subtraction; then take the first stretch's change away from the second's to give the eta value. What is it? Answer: -2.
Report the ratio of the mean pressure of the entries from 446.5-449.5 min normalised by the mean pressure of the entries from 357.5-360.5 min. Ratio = 0.89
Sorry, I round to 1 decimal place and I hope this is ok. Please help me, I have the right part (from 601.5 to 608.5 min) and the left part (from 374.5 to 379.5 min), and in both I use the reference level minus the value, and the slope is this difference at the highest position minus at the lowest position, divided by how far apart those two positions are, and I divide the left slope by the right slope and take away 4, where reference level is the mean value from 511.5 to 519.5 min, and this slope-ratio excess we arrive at -4.2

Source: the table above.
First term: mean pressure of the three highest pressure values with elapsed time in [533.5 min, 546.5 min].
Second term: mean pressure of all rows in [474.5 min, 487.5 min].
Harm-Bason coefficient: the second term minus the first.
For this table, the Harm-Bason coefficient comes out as -6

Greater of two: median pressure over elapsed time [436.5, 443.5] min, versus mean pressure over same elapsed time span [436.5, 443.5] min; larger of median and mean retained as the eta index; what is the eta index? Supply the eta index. 99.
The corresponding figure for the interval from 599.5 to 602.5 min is 100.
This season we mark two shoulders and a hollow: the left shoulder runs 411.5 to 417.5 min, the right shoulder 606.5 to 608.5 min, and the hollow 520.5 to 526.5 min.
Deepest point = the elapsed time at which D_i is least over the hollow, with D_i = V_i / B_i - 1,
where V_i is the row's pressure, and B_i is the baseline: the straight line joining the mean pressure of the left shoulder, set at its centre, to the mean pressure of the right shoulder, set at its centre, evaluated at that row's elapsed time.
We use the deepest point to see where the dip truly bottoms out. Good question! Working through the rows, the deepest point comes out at 524 min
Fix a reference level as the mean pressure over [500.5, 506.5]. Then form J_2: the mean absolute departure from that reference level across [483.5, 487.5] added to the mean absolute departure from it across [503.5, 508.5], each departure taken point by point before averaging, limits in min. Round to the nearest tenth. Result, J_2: 4.1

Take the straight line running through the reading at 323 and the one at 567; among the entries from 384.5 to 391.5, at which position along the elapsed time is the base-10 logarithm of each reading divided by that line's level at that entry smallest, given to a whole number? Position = 388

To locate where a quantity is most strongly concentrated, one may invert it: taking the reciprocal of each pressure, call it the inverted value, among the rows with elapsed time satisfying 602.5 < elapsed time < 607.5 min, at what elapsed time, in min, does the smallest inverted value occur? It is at 603 min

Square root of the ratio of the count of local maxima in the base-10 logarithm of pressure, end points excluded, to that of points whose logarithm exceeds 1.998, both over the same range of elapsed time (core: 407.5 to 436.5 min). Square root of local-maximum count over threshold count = 0.58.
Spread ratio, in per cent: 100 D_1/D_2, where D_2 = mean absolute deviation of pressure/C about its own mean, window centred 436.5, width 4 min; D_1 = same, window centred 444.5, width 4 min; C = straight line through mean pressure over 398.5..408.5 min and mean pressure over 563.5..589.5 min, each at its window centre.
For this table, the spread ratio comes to 256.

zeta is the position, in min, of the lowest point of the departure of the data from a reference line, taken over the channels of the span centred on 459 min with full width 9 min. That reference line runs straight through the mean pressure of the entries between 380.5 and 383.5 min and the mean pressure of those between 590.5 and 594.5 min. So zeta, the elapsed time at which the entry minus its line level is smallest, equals 463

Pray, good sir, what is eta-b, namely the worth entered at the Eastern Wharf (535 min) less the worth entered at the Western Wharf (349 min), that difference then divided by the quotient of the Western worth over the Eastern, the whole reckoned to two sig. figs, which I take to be -6.3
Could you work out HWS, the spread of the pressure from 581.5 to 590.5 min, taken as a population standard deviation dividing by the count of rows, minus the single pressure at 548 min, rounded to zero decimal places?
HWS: -99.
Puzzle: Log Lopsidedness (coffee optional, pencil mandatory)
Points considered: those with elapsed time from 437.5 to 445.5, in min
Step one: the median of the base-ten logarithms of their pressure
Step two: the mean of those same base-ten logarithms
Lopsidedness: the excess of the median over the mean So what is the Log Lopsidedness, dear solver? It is 0.0029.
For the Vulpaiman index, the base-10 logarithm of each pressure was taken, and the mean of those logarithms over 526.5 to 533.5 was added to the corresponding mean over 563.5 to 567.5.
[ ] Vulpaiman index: 3.99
